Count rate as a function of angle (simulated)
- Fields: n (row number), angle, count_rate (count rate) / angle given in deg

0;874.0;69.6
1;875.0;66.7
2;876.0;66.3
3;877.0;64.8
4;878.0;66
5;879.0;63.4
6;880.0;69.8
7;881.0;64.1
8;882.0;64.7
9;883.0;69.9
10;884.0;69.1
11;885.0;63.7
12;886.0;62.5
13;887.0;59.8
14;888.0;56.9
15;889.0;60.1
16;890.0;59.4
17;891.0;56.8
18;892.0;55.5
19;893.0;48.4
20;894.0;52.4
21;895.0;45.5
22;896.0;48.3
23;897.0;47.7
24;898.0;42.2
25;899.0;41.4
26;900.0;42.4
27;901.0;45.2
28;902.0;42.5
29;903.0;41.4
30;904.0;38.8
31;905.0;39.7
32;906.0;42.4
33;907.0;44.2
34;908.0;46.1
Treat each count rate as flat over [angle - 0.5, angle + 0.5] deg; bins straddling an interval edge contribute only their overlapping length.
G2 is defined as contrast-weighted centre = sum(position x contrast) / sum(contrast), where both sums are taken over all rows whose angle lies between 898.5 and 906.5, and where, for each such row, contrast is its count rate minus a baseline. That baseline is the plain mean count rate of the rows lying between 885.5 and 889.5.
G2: 902.6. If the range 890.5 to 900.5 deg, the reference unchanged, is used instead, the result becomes 896.7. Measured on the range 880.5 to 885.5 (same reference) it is 883.1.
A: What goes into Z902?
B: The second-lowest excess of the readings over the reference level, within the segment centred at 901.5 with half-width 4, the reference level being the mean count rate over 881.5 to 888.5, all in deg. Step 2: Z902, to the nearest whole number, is -24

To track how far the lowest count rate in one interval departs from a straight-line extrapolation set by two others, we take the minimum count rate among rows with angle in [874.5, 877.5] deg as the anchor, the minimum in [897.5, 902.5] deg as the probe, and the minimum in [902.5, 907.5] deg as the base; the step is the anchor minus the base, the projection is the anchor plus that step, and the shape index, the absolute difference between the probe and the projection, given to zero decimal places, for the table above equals 49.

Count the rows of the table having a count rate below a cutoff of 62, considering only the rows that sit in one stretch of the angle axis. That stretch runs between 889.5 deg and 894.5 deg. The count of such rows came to 5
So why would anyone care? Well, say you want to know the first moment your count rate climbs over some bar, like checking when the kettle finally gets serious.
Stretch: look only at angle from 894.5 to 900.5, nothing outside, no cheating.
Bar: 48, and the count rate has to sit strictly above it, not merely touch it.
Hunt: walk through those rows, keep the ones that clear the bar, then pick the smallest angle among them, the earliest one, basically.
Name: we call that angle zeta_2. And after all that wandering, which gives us 896.0 deg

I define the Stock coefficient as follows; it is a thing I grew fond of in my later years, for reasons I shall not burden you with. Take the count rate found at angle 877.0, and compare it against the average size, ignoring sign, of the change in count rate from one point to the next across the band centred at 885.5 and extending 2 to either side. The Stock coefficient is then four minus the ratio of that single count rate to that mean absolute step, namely -17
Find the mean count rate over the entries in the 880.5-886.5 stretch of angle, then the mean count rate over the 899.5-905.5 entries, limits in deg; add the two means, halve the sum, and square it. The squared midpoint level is 2880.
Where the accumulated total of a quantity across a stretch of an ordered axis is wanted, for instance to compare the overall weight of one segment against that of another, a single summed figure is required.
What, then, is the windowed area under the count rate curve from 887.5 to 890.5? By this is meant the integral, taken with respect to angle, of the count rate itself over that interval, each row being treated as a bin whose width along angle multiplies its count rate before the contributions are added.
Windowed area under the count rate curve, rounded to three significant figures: 176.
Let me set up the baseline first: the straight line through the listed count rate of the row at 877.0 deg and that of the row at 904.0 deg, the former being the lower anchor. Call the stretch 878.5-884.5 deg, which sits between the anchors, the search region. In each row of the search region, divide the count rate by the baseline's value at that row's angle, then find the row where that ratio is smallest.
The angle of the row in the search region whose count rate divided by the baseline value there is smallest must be 879.0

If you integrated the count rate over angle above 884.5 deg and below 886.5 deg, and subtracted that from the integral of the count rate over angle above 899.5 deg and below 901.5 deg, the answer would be -39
